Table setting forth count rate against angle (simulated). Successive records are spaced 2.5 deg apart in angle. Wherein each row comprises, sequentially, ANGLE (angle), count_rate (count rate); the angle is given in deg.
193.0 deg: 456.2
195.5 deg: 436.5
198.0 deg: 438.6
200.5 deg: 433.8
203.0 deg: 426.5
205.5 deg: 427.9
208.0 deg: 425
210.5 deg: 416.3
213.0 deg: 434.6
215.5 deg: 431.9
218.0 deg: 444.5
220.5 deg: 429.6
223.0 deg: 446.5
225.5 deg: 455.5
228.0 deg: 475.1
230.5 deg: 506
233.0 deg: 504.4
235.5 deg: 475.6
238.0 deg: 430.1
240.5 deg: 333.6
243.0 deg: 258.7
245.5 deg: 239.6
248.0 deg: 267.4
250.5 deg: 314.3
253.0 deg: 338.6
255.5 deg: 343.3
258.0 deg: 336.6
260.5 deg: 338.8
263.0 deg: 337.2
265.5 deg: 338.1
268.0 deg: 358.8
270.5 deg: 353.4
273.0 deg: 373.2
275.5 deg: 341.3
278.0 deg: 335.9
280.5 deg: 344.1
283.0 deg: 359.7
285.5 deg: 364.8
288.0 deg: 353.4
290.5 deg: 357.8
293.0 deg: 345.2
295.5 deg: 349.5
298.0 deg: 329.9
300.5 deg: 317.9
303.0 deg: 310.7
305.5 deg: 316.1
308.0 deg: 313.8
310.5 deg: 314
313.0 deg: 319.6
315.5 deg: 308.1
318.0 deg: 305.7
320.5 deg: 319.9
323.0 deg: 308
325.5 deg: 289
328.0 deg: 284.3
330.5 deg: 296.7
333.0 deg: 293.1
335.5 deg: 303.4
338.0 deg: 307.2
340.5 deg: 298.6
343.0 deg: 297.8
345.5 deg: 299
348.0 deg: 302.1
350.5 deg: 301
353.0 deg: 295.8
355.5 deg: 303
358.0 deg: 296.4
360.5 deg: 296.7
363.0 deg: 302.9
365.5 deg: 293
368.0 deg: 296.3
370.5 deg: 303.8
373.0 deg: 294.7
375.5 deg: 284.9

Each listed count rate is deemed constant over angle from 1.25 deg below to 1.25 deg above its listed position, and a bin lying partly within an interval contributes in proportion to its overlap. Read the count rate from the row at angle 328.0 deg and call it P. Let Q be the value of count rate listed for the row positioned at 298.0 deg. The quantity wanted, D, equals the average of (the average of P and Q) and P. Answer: 296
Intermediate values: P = 284.3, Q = 329.9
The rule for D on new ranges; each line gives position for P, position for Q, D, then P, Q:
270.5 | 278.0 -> 349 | 353.4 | 335.9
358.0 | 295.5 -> 310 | 296.4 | 349.5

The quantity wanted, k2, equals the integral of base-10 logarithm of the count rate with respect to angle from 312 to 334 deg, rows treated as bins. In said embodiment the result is 54.6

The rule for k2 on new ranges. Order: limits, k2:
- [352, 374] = 54.4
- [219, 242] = 60.9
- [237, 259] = 54.9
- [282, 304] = 55.8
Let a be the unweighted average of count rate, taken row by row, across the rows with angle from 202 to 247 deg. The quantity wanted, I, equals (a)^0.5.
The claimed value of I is 20.5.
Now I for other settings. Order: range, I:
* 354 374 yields 17.3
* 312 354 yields 17.4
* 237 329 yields 18.1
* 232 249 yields 18.9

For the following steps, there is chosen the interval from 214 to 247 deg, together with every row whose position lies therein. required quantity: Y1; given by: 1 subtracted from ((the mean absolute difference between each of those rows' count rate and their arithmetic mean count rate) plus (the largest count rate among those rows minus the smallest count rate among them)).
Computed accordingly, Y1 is 330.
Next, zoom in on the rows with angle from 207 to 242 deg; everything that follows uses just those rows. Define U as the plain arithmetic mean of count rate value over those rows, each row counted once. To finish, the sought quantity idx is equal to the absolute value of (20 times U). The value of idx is 8870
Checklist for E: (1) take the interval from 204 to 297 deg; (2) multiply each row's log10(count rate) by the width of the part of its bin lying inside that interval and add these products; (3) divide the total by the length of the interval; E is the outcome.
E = 2.57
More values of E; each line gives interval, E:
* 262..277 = 2.54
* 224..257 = 2.57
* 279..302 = 2.54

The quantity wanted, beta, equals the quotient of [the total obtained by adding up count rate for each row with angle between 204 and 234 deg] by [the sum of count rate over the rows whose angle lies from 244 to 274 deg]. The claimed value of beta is 1.4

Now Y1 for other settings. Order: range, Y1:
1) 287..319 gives 67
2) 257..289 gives 47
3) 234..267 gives 275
